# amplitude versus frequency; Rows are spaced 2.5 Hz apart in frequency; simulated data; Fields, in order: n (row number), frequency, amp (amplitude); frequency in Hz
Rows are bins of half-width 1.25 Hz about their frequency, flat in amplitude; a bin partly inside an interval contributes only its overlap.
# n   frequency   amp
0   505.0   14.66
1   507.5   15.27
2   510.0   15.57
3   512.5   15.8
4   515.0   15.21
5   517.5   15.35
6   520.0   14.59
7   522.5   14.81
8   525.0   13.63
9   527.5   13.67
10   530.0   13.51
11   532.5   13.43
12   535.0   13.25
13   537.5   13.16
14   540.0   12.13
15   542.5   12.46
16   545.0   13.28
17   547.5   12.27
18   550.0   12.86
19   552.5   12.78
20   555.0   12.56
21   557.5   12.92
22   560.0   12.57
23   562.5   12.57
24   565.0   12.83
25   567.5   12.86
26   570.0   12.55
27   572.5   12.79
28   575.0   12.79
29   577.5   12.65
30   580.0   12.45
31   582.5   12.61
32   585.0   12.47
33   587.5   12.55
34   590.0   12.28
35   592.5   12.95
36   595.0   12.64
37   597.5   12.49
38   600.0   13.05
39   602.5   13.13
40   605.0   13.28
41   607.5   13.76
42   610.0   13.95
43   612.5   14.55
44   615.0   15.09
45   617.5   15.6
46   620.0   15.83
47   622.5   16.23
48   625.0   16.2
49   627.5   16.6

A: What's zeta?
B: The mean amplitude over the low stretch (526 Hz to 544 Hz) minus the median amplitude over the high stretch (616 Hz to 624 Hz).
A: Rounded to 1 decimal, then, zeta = -2.7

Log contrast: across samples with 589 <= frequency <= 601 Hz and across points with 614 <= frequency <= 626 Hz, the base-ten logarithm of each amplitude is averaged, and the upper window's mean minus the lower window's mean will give 0.10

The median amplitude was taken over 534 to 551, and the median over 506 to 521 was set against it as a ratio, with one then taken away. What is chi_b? 0.19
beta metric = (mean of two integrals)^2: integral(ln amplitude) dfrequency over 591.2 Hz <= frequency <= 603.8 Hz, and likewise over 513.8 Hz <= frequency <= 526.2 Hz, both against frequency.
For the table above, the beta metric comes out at 1073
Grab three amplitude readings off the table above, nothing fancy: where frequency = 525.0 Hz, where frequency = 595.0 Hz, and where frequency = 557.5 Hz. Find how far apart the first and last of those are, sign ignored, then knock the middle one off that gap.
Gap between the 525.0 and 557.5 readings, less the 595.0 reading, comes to -11.9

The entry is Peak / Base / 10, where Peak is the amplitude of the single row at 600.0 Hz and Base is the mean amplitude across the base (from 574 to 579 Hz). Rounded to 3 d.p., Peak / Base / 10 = 0.103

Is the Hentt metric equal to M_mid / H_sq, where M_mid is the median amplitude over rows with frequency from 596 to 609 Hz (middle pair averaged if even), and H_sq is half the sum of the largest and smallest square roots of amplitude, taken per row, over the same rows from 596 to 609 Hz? 3.63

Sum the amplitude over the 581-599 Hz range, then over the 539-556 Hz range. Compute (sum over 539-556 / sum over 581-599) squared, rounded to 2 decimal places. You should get 1.01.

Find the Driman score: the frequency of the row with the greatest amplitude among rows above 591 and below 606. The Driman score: 605.0 Hz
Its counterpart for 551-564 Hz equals 557.5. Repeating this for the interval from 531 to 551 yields 532.5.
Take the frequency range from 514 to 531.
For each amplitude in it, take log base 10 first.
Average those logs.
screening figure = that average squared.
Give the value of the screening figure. 1.340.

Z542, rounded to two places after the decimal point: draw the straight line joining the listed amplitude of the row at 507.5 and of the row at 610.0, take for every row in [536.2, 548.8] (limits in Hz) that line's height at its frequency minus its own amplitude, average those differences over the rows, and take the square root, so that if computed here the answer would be 1.47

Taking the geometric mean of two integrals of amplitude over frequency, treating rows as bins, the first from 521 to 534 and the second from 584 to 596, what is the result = 165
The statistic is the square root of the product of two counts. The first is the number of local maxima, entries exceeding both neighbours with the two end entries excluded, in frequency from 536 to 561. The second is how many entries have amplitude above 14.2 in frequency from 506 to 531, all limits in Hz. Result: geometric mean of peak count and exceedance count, 4.6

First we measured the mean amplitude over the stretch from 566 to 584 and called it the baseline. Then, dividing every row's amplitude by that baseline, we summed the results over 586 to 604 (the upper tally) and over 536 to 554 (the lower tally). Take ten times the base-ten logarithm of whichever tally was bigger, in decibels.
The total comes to 8.47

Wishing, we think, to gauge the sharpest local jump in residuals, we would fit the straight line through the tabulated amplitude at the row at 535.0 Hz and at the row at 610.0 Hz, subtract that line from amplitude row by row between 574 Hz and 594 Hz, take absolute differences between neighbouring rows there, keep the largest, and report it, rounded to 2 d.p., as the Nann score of 0.65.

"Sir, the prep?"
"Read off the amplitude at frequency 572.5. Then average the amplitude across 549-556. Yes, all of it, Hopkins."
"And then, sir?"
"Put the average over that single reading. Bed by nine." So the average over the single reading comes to 1.00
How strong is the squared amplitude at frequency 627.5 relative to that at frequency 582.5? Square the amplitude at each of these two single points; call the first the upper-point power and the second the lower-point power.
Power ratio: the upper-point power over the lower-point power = 1.7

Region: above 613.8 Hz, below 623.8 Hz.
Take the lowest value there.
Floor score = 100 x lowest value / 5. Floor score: 302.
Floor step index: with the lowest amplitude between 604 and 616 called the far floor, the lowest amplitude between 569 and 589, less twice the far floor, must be -14.1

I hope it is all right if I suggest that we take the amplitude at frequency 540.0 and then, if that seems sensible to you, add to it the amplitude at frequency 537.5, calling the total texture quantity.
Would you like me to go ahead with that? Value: 25.3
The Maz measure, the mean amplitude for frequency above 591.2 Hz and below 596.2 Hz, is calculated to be 12.8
